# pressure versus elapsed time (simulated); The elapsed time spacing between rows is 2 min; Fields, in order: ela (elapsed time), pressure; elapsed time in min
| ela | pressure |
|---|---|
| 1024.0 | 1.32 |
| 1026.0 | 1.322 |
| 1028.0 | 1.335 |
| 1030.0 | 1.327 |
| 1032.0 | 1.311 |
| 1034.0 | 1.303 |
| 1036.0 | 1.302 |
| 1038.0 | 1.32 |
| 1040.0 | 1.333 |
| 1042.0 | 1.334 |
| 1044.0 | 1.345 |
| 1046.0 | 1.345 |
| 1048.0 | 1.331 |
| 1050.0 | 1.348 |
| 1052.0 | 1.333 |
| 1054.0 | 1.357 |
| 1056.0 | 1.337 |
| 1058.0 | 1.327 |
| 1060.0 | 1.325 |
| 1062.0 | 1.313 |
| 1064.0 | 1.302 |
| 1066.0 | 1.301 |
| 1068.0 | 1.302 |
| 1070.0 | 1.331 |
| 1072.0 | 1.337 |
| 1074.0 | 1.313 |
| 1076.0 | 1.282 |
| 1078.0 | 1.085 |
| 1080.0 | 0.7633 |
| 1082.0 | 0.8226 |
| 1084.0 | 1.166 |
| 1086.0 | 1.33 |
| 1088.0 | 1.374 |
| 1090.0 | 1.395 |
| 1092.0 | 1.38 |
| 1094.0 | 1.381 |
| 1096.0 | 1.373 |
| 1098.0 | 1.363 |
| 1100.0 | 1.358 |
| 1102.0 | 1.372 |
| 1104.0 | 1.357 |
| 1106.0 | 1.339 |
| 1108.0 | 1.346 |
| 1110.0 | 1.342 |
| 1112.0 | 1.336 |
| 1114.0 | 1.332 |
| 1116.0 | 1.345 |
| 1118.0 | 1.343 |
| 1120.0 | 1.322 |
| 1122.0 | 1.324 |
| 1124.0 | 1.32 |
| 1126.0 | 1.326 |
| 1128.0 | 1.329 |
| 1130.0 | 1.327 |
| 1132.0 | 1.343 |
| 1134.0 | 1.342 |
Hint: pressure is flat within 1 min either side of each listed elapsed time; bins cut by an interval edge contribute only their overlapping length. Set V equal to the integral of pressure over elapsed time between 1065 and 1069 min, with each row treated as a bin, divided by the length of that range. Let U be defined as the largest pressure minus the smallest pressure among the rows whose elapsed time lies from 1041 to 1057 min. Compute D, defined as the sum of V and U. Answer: 1.33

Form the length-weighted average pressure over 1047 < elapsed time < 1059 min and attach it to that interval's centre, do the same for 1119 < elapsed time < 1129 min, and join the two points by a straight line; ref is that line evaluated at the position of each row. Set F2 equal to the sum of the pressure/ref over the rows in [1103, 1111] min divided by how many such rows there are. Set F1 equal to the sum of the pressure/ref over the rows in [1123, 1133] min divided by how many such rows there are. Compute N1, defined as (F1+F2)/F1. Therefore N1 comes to 2.009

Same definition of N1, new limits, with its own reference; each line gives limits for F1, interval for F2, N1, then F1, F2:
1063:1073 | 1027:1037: 1.995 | 0.98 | 0.98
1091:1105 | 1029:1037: 1.948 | 1.03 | 0.98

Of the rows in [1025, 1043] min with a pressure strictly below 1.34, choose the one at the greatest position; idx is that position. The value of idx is 1042.0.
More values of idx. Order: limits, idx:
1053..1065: 1064.0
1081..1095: 1086.0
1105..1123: 1122.0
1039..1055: 1052.0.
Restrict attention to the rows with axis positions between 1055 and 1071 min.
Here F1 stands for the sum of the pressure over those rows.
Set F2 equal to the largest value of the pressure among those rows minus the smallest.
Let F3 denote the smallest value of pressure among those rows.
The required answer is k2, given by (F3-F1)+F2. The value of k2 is -9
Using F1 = 11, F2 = 0.036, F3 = 1.301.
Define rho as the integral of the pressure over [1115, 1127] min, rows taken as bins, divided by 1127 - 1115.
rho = 1.33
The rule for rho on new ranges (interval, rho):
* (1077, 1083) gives 0.89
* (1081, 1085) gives 0.99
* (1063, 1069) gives 1.30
